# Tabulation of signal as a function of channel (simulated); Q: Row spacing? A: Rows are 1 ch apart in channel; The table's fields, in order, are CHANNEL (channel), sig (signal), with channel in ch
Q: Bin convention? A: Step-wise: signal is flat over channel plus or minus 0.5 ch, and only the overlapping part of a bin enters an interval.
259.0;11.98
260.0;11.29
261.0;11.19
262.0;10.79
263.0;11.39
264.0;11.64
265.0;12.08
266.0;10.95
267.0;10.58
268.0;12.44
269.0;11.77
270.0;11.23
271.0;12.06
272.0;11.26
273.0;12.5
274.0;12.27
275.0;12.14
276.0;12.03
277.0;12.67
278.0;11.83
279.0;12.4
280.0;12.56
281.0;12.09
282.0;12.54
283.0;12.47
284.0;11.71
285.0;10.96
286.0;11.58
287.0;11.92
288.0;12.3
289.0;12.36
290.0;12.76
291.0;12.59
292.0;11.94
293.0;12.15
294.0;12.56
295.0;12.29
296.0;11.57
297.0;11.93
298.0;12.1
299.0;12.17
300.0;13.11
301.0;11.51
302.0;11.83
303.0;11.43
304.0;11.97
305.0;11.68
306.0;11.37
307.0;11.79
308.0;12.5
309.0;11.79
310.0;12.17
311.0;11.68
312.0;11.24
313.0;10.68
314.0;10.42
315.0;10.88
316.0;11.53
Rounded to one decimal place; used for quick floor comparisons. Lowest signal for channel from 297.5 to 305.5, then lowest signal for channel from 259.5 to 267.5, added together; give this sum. 22.0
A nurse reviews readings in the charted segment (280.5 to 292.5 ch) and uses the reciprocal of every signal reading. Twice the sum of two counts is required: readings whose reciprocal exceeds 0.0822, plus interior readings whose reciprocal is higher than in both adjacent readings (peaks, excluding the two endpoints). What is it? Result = 14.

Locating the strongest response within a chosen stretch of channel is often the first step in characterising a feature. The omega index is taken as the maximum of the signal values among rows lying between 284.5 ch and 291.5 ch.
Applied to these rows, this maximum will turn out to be 12.76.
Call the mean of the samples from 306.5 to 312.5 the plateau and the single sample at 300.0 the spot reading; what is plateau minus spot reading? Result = -1.2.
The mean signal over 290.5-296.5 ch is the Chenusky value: 12.2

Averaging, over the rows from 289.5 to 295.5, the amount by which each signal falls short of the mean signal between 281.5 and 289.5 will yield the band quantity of -0.40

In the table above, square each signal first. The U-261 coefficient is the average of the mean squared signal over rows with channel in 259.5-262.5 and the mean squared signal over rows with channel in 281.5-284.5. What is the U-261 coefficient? 136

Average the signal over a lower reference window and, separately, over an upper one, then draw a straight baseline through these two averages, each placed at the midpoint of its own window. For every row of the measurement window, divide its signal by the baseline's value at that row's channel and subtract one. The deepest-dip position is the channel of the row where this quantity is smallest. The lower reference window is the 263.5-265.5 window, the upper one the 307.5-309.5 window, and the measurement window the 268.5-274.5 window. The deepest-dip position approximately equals 270.0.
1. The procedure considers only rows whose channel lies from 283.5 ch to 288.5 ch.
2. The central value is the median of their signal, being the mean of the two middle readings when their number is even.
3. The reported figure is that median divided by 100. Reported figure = 0.117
